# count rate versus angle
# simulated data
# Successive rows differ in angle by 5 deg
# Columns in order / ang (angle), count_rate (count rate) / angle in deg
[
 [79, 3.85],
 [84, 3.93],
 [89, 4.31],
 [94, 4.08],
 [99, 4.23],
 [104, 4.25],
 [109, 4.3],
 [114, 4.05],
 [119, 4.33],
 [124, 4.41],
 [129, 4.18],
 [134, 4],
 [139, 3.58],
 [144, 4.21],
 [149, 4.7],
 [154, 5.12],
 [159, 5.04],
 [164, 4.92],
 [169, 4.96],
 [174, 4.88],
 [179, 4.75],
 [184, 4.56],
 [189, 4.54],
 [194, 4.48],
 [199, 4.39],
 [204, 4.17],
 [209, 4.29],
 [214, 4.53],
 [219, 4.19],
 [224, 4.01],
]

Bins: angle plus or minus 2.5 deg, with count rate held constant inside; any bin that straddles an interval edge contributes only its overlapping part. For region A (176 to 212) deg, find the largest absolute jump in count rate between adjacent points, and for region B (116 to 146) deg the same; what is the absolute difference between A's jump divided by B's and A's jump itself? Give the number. 0.1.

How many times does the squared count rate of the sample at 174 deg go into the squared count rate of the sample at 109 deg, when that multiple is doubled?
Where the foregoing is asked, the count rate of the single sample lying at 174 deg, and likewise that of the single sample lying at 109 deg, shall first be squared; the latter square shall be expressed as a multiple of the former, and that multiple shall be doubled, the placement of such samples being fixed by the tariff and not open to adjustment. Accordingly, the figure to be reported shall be 1.6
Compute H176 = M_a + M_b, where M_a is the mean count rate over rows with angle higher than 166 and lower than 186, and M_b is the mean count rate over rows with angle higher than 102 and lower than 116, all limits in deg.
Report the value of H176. 9.0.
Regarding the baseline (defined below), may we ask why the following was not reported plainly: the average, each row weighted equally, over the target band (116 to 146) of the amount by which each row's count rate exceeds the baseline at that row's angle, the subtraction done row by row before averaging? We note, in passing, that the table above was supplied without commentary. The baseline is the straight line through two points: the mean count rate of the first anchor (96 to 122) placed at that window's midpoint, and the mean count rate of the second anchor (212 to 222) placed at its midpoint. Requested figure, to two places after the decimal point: -0.14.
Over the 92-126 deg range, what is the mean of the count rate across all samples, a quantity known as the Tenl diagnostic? 4.24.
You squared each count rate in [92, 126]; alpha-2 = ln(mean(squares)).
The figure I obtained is 2.89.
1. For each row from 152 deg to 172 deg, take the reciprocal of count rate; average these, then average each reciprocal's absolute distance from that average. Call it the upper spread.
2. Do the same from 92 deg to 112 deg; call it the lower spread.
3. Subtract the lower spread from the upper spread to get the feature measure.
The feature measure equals -0.001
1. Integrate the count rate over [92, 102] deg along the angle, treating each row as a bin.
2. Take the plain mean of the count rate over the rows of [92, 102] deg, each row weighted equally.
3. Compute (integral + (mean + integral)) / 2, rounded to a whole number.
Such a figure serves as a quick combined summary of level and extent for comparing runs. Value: 44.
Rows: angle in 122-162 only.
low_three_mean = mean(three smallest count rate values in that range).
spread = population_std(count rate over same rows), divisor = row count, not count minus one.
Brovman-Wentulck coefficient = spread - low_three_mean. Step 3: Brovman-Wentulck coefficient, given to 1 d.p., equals -3.4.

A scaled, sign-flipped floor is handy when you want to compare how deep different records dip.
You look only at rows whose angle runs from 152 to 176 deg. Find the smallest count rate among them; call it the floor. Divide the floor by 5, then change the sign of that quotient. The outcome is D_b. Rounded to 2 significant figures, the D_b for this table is -0.98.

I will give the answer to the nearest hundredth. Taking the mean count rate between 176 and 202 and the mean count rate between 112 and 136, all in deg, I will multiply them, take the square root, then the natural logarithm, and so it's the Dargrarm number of 1.47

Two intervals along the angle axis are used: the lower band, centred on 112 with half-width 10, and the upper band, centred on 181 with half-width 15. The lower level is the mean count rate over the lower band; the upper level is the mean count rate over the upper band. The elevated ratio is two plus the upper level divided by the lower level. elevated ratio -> 3.11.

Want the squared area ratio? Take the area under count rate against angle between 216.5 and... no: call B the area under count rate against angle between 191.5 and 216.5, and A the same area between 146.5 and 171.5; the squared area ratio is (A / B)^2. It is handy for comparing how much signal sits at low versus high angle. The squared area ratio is 1.3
